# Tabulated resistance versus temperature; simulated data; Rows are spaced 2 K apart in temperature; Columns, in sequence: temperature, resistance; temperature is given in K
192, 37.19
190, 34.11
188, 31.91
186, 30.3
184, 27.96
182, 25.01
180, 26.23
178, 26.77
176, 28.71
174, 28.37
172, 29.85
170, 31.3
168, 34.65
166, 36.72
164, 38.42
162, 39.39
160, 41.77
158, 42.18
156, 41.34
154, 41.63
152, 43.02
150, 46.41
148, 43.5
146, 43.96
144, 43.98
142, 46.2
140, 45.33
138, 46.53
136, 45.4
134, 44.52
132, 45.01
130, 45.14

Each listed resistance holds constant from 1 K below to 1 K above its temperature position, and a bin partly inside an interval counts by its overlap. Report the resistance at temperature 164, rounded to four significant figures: 38.42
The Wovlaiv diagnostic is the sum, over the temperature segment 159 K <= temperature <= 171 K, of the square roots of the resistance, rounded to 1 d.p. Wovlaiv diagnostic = 36.5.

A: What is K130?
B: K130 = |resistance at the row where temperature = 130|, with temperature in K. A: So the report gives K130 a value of 45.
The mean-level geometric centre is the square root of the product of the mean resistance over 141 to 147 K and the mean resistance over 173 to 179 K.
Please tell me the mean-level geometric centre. 35.4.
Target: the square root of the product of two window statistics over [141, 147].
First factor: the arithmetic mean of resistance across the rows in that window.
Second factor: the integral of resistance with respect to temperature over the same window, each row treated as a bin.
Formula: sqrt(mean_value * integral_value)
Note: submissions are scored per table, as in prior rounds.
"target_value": 110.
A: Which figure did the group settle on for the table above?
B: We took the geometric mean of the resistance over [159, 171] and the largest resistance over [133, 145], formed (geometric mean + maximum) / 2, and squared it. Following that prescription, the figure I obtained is 1739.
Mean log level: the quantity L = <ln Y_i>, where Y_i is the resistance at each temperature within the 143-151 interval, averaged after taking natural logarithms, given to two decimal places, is 3.79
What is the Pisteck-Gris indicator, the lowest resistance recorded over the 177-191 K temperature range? 25.01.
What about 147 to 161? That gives 41.34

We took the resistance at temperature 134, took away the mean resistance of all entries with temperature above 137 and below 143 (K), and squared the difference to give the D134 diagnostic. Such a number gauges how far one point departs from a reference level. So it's 2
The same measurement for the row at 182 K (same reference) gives 441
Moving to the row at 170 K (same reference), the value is 217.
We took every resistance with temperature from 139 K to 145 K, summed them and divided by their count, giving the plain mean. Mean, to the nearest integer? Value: 45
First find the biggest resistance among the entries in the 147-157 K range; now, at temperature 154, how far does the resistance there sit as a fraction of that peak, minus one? -0.10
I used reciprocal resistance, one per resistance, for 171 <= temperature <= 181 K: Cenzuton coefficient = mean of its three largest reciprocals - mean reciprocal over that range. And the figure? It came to 0.0011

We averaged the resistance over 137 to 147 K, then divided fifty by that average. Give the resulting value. 1.11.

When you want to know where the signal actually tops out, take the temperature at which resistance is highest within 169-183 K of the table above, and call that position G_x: 170 K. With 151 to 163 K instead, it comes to 152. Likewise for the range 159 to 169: 160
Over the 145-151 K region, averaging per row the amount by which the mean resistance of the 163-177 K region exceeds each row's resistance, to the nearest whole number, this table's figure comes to -12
